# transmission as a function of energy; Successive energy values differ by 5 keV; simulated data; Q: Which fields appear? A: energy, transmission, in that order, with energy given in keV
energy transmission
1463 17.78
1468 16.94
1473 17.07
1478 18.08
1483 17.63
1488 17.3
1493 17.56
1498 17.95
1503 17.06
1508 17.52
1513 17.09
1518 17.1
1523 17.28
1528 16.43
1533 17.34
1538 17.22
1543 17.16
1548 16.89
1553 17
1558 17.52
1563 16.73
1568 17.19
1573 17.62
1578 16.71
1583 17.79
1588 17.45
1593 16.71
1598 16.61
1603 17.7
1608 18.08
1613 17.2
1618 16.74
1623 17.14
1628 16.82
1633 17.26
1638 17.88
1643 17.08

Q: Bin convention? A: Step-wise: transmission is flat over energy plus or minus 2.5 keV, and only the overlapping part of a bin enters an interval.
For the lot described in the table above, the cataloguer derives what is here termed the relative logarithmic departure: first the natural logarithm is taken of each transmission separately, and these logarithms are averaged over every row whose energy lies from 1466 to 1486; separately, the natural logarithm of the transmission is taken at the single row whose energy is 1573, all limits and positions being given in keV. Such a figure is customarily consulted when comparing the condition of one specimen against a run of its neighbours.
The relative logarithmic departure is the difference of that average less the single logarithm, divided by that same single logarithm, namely -0.004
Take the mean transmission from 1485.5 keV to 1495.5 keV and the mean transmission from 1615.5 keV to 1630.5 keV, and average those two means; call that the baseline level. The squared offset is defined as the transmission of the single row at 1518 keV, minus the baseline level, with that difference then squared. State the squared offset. 0.0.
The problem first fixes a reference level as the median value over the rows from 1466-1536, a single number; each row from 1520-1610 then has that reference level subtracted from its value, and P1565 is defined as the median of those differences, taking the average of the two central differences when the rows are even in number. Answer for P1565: -0.085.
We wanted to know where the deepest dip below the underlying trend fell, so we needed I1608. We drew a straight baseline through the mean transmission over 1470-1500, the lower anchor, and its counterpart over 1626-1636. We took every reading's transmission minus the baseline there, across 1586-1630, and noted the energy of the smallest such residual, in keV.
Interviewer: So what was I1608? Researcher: 1598 keV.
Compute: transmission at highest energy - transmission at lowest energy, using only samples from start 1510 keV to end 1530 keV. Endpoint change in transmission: -0.7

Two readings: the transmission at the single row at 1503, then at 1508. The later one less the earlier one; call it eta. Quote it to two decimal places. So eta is 0.46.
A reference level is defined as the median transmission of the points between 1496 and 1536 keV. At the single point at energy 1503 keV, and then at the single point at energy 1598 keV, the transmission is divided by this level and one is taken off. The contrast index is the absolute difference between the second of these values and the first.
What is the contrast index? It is 0.0262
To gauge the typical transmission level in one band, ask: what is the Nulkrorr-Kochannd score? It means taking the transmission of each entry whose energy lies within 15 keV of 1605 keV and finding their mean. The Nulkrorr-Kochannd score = 17.2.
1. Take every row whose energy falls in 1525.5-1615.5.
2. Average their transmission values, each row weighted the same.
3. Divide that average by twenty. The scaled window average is 0.859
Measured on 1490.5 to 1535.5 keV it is 0.863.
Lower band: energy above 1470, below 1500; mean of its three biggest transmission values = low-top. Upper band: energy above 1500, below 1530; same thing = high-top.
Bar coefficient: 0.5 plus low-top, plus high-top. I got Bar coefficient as 35.69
